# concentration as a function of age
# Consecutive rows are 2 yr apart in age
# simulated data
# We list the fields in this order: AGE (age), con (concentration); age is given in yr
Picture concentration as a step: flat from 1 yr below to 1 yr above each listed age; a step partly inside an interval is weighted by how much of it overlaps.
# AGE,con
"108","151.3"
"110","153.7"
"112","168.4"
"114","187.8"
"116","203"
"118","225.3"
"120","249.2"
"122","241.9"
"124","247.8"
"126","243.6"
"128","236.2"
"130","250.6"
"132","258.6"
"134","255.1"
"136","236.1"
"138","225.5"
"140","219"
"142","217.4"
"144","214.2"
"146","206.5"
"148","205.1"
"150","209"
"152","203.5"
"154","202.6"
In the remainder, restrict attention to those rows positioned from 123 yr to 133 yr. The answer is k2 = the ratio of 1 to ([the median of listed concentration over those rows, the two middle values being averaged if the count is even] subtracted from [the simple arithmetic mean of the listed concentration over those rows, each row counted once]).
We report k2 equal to -2.27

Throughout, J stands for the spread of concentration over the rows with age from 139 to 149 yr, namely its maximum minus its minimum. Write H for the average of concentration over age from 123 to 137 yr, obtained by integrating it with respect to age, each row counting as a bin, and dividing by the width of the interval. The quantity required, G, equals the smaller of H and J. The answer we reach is 14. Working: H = 247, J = 14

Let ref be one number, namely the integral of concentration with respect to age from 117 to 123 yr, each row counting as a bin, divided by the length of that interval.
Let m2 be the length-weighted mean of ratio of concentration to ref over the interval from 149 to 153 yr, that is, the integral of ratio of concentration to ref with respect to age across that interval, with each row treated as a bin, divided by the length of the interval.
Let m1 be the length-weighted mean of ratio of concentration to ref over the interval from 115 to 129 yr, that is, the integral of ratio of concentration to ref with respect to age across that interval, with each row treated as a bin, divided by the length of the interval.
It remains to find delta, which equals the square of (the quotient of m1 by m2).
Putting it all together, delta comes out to 1.30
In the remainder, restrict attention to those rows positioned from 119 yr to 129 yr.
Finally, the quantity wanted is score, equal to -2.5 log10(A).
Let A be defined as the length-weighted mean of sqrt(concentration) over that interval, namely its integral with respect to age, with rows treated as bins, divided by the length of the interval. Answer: -2.98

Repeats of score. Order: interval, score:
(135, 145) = -2.93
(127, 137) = -2.99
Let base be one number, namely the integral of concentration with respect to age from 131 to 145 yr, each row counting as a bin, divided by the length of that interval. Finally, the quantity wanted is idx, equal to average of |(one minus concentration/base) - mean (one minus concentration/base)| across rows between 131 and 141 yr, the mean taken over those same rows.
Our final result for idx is 0.06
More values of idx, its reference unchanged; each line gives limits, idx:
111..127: 0.11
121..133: 0.03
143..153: 0.01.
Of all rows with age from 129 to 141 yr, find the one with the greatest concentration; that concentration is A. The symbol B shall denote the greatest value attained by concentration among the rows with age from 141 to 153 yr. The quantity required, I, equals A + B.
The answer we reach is 476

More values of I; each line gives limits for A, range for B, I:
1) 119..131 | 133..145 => 506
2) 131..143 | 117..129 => 508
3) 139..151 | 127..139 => 478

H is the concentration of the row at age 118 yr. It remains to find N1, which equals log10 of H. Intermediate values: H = 225.3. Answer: 2.35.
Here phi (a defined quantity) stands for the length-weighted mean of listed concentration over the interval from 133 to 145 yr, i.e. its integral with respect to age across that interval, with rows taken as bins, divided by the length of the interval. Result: 228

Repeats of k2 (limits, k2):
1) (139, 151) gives 3.75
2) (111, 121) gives 0.27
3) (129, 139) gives -0.18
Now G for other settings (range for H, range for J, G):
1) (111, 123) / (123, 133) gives 22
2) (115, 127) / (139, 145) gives 5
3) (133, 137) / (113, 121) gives 61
